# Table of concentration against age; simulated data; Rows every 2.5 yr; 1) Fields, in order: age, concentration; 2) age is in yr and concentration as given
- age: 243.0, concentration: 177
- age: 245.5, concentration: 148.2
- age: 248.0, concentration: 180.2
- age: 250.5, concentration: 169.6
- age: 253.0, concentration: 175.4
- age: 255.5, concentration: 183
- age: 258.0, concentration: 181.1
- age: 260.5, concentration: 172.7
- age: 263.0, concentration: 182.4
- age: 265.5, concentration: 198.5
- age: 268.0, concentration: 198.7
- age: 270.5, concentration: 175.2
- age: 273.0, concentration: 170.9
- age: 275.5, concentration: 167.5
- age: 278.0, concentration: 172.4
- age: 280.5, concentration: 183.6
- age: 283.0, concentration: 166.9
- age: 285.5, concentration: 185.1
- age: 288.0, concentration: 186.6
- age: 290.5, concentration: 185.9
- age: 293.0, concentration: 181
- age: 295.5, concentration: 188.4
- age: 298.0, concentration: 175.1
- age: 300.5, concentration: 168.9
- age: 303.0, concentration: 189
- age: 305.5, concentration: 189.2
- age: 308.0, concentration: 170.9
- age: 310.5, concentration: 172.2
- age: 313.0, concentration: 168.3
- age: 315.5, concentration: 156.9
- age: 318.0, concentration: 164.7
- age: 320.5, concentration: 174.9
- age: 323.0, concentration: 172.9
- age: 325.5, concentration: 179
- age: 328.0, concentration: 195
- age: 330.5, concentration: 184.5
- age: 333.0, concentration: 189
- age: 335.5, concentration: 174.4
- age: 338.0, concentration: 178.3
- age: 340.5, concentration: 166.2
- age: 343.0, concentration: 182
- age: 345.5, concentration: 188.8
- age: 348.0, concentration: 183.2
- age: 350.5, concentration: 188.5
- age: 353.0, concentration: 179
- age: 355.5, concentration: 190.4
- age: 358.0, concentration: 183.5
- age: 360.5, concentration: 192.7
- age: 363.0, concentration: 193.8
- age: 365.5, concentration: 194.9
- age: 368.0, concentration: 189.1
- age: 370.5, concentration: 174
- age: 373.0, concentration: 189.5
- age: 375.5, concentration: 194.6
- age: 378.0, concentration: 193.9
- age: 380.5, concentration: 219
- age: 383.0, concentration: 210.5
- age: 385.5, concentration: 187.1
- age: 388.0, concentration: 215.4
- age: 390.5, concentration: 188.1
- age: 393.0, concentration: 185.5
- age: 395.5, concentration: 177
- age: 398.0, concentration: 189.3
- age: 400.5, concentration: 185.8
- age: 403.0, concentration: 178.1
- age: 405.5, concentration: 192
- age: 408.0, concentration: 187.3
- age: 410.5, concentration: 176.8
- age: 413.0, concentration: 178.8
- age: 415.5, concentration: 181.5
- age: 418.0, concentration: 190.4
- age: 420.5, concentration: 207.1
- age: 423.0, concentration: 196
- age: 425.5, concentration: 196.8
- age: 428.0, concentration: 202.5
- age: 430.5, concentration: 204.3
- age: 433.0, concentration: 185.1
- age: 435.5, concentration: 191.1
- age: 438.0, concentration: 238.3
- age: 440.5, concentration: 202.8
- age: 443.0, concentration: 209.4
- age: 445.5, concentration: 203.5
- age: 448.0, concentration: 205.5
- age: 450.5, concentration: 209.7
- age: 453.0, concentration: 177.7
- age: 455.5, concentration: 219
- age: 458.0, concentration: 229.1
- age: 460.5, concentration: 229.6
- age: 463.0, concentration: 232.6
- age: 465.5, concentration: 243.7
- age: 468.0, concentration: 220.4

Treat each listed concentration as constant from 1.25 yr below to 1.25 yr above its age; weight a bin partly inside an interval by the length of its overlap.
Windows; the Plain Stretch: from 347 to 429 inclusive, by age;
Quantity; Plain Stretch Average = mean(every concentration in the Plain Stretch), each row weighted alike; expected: 191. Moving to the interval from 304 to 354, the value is 178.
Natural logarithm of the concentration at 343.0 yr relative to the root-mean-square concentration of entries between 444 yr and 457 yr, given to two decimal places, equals -0.11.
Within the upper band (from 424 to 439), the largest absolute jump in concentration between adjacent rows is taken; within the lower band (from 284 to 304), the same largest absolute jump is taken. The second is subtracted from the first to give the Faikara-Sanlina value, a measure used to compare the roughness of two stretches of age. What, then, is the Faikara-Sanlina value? 27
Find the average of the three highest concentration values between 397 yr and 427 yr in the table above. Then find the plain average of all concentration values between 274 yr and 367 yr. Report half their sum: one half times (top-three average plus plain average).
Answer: 190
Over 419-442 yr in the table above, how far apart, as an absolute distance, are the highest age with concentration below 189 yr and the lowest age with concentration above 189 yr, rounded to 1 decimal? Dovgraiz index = 12.5 yr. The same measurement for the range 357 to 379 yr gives 10.0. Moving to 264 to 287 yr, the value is 20.0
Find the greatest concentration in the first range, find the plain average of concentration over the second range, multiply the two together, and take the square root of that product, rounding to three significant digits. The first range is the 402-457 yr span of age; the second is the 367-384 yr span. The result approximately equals 216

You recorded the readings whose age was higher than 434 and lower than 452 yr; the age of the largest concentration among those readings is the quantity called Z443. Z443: 438.0 yr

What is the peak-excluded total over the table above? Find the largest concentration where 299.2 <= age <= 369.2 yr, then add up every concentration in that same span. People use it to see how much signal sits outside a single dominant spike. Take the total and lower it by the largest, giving 4865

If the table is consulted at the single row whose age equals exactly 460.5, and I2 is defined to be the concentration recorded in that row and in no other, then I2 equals 229.6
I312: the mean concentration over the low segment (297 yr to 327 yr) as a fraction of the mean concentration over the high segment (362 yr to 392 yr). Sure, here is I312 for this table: 0.89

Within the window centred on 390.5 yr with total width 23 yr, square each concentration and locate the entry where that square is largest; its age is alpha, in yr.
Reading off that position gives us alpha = 380.5 yr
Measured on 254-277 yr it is 268.0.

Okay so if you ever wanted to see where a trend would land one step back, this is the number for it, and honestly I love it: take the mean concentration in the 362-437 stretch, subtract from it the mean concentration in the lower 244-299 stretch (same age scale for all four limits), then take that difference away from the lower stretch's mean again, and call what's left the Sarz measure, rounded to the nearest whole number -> 165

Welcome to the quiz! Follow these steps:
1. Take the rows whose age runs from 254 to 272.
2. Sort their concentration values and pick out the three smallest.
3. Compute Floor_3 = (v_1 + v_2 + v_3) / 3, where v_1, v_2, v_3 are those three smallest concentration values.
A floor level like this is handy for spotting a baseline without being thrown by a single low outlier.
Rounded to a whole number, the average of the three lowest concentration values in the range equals 176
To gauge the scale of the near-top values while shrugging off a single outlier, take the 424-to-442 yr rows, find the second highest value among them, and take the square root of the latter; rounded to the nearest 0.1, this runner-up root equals 14.3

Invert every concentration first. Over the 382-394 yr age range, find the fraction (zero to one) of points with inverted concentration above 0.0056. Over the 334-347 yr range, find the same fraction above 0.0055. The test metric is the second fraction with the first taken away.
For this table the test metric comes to 0.60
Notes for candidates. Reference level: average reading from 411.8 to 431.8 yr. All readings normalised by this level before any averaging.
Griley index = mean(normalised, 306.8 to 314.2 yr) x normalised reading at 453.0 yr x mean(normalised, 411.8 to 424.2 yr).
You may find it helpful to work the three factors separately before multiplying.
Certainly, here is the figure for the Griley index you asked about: 0.783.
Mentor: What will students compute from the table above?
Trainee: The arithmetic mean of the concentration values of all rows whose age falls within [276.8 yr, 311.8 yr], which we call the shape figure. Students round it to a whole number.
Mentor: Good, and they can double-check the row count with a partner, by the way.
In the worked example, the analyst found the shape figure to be 180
